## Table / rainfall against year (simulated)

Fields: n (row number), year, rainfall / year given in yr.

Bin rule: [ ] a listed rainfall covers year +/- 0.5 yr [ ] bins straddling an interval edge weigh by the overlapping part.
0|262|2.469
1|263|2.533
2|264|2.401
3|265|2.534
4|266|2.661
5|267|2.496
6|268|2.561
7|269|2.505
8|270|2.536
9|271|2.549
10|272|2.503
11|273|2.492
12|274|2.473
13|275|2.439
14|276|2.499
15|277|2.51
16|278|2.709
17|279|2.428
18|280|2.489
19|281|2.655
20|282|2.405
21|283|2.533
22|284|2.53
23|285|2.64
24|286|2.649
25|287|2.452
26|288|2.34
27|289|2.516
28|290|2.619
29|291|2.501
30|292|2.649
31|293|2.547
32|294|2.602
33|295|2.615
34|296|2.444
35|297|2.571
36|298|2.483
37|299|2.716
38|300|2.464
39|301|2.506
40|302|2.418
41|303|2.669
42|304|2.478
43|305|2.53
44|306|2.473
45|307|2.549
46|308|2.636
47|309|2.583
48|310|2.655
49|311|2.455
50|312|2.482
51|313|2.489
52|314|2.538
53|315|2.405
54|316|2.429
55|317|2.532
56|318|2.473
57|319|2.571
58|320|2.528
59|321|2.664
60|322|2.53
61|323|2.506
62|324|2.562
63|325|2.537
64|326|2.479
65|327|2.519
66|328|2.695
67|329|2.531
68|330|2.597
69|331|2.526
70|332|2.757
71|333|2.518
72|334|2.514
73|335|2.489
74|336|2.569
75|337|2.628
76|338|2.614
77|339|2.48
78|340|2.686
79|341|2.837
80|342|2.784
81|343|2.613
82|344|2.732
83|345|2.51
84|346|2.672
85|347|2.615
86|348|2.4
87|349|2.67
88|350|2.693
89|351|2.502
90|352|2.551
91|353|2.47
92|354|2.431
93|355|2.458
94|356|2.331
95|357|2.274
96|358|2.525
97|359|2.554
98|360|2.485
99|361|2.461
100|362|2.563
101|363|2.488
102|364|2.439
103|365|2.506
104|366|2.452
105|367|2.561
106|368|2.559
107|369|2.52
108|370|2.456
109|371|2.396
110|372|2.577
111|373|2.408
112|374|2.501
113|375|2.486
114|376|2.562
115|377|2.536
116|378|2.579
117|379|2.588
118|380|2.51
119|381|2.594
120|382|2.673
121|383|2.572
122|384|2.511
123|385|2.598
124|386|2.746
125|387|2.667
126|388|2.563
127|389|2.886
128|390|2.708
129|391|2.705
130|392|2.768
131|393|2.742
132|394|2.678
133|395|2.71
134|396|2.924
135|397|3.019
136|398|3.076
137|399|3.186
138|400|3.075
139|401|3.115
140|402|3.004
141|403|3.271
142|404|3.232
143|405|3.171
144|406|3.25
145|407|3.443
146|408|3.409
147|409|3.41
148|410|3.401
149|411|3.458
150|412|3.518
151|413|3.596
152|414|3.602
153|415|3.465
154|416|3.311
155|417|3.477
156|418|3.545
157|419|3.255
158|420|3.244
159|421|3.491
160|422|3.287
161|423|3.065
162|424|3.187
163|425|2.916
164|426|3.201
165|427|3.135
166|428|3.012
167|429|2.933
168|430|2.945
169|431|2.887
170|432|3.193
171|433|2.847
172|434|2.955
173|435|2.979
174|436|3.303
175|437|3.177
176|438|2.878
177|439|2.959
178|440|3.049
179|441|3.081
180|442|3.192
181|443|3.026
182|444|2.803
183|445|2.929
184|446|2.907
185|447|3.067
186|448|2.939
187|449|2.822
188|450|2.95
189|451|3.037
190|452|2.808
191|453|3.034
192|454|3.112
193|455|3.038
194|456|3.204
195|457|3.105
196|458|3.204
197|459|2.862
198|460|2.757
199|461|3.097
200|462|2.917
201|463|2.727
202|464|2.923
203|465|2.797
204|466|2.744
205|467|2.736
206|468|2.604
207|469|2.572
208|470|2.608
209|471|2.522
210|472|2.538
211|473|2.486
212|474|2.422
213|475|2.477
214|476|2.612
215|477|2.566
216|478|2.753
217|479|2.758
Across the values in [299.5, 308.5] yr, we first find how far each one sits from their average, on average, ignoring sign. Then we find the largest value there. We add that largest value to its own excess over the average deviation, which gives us 5.27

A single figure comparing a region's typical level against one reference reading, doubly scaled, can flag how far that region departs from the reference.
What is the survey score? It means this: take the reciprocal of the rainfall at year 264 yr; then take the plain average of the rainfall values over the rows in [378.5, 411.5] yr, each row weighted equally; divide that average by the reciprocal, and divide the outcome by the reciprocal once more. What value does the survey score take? 16.9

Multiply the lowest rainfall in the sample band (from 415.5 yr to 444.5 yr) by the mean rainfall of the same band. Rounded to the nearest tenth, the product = 8.7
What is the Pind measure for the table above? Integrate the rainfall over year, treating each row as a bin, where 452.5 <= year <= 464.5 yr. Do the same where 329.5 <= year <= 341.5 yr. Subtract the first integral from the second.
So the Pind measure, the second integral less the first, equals -4.8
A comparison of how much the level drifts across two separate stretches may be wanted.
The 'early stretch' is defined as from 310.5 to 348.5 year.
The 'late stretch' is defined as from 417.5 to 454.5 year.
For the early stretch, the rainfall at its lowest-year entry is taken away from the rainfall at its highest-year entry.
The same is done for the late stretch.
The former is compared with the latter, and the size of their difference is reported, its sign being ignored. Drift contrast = 0.38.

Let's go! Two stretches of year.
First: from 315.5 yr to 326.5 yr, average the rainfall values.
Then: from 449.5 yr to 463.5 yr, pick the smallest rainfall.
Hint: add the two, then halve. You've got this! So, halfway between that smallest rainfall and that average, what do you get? 2.63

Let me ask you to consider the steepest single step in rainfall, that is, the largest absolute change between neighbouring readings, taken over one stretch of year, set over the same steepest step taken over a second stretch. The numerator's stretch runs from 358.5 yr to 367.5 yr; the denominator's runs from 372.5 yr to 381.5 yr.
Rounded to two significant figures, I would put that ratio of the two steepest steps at 1.2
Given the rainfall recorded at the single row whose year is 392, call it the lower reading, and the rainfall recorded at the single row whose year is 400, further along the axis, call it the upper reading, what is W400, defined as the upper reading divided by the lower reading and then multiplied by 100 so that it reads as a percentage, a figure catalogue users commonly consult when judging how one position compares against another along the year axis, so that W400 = 111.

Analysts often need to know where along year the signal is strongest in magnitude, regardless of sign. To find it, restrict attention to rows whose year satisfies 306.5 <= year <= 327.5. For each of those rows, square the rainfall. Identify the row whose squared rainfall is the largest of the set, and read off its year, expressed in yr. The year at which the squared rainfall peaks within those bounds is 321 yr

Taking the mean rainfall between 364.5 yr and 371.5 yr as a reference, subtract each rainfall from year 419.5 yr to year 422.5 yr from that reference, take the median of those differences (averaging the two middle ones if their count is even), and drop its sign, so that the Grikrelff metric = 0.79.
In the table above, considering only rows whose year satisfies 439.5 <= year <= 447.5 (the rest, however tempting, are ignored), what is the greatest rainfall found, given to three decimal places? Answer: 3.192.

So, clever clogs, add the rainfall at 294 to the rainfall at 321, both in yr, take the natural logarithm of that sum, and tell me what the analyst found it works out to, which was 1.66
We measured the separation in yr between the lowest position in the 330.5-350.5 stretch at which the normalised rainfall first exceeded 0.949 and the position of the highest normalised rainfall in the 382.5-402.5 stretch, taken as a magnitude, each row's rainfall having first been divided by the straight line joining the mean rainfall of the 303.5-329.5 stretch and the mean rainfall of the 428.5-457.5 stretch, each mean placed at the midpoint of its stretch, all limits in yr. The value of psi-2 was 68 yr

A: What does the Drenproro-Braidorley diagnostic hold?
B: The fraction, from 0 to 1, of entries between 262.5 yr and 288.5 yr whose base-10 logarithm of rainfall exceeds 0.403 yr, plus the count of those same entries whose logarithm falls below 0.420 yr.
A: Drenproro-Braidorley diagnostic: 21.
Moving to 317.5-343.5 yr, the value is 21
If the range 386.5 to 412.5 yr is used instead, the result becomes 2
